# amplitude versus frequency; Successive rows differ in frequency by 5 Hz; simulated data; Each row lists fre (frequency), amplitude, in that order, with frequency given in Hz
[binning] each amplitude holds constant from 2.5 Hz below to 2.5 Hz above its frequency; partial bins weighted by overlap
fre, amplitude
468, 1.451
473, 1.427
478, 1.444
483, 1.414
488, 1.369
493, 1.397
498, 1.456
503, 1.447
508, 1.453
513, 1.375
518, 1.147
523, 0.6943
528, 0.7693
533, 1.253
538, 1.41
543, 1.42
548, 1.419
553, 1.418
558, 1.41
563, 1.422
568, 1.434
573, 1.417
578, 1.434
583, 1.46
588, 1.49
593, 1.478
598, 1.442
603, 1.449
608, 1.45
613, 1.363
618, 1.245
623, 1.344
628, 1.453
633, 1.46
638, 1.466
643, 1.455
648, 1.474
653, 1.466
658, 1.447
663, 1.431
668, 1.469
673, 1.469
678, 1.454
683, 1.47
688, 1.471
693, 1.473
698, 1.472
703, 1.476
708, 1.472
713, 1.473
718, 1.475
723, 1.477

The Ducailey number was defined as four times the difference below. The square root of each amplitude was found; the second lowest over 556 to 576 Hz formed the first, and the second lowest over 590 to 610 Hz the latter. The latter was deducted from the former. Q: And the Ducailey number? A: -0.053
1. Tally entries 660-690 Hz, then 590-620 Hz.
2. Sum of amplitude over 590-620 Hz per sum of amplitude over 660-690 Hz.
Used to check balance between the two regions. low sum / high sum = 0.96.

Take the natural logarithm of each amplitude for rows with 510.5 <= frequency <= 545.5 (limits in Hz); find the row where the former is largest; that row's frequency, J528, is 543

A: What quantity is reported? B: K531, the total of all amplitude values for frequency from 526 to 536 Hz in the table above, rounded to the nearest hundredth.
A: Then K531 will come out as 2.02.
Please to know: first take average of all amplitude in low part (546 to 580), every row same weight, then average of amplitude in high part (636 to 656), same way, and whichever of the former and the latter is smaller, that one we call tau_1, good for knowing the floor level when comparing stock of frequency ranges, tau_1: 1.42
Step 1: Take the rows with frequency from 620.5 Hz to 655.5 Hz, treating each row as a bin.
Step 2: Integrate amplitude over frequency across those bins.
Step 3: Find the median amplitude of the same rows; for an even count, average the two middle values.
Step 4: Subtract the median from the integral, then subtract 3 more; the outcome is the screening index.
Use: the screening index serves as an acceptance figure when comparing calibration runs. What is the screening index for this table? 46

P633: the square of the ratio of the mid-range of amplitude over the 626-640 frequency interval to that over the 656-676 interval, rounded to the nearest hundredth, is 1.01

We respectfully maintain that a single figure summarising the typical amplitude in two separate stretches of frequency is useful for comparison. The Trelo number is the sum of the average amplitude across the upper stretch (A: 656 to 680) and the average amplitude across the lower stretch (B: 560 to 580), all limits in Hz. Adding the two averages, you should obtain 2.88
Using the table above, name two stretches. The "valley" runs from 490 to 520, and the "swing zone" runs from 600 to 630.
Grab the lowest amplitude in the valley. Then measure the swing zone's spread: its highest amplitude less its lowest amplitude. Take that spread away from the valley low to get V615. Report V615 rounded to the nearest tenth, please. 0.9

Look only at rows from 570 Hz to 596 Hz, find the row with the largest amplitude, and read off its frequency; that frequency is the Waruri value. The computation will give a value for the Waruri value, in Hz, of 588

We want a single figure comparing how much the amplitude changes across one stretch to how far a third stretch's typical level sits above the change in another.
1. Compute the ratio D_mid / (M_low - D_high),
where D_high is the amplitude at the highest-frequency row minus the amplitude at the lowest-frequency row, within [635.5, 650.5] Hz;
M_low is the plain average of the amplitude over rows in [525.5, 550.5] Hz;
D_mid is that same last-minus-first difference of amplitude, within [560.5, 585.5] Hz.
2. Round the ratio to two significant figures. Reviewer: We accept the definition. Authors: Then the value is 0.030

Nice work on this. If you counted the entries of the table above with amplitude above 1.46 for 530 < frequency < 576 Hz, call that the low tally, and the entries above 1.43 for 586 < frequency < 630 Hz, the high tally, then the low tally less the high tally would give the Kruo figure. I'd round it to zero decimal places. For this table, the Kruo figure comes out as -6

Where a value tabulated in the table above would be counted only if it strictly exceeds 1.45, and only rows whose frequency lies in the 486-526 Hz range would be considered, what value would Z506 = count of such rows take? 2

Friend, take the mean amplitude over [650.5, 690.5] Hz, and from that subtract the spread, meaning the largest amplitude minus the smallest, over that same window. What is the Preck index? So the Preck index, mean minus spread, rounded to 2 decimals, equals 1.42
